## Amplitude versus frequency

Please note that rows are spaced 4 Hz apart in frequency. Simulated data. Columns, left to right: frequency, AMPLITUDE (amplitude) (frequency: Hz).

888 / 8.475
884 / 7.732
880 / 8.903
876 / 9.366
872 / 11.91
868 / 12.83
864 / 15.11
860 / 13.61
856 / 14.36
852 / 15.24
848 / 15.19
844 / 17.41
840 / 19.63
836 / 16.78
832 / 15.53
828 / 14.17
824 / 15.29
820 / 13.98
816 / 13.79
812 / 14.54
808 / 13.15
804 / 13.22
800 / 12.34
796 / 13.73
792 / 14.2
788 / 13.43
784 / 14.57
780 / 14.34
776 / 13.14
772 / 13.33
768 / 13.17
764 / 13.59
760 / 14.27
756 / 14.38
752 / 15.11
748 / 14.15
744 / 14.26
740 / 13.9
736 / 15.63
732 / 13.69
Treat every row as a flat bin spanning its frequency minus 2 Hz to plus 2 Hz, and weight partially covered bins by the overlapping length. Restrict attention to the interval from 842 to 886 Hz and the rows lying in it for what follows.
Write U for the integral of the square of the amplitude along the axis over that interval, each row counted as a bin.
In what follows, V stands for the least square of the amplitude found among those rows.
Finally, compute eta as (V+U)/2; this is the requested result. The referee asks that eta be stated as 3868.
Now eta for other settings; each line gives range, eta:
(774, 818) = 4201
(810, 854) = 5507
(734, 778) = 4463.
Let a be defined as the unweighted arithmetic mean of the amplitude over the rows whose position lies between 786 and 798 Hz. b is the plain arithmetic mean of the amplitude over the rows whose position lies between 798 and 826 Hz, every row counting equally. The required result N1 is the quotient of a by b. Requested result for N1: 1.00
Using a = 13.8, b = 13.76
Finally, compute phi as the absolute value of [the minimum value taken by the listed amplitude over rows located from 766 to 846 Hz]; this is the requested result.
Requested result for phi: 12.3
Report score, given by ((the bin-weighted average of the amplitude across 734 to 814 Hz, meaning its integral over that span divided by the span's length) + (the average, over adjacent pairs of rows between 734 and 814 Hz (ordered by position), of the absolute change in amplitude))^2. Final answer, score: 213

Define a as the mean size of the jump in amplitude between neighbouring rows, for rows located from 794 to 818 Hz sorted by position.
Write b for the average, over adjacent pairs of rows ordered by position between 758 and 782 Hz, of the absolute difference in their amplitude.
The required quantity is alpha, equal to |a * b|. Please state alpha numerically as 0.47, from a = 0.9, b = 0.5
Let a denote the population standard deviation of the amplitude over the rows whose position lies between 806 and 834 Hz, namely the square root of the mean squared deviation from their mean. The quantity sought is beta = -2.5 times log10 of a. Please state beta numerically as 0.3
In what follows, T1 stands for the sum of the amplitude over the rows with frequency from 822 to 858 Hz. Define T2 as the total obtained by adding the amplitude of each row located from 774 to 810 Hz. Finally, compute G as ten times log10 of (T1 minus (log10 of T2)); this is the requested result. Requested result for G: 21.5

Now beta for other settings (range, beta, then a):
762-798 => 0.8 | 0.5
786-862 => -0.6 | 1.7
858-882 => -0.9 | 2.2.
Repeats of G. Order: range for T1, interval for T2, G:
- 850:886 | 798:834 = 20.3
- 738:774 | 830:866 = 20.9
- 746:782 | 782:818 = 20.9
